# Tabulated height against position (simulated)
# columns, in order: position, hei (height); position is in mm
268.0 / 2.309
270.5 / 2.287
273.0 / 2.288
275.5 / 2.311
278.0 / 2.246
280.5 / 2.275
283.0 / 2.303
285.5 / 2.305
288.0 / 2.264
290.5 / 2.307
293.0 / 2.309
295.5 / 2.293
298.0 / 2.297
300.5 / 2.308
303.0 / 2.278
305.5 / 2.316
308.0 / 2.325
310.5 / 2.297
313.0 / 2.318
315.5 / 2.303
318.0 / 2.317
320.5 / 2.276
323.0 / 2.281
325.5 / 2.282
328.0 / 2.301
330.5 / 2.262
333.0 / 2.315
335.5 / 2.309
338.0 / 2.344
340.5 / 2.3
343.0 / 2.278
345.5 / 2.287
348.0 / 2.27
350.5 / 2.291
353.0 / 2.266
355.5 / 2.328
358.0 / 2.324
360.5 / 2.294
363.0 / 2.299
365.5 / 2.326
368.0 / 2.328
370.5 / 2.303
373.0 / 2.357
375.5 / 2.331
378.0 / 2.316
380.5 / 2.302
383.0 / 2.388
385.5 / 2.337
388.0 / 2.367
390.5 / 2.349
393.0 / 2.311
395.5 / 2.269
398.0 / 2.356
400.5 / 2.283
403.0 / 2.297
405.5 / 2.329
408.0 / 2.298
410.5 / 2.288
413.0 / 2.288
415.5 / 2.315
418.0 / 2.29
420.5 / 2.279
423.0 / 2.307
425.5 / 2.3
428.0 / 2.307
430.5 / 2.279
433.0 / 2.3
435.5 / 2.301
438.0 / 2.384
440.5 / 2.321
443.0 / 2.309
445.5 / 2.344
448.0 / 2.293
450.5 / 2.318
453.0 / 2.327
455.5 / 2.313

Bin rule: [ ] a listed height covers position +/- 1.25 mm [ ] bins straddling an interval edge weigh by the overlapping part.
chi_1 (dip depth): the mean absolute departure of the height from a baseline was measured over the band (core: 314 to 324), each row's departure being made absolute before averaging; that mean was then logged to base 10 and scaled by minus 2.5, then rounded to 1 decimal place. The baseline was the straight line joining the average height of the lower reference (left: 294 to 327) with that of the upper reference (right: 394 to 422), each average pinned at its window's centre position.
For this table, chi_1 4.5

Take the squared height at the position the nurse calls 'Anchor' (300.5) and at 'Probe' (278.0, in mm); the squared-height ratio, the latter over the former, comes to 0.95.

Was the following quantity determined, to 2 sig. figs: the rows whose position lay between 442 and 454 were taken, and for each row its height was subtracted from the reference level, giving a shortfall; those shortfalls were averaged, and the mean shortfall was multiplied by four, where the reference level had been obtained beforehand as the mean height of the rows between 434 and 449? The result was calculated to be 0.029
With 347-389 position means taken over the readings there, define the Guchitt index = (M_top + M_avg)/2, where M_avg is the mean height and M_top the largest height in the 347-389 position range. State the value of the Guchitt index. 2.35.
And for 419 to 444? 2.35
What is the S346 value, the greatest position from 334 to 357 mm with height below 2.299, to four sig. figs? 353.0 mm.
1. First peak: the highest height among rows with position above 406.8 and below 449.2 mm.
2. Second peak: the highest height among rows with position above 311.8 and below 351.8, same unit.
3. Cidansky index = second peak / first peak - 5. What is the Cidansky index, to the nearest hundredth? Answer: -4.02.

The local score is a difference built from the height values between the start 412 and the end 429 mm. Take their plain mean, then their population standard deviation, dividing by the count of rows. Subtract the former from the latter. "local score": -2.29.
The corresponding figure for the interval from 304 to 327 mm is -2.28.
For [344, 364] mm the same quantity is -2.27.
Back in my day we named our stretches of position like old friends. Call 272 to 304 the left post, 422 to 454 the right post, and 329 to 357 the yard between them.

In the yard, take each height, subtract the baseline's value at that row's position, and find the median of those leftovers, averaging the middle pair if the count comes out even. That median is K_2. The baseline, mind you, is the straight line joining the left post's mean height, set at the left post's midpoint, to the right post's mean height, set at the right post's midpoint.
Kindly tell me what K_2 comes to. -0.010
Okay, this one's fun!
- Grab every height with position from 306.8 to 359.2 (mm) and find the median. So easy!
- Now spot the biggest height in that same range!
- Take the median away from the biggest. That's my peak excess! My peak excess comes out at 0.044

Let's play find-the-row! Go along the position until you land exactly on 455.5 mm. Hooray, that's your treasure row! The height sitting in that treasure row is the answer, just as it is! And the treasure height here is 2.313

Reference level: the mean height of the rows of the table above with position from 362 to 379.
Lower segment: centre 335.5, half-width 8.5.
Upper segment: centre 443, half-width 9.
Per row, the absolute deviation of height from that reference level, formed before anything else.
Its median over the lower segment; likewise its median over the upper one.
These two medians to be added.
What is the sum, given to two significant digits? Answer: 0.043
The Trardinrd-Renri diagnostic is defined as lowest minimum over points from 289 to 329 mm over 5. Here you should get 0.455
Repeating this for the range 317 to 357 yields 0.452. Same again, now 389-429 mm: 0.454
